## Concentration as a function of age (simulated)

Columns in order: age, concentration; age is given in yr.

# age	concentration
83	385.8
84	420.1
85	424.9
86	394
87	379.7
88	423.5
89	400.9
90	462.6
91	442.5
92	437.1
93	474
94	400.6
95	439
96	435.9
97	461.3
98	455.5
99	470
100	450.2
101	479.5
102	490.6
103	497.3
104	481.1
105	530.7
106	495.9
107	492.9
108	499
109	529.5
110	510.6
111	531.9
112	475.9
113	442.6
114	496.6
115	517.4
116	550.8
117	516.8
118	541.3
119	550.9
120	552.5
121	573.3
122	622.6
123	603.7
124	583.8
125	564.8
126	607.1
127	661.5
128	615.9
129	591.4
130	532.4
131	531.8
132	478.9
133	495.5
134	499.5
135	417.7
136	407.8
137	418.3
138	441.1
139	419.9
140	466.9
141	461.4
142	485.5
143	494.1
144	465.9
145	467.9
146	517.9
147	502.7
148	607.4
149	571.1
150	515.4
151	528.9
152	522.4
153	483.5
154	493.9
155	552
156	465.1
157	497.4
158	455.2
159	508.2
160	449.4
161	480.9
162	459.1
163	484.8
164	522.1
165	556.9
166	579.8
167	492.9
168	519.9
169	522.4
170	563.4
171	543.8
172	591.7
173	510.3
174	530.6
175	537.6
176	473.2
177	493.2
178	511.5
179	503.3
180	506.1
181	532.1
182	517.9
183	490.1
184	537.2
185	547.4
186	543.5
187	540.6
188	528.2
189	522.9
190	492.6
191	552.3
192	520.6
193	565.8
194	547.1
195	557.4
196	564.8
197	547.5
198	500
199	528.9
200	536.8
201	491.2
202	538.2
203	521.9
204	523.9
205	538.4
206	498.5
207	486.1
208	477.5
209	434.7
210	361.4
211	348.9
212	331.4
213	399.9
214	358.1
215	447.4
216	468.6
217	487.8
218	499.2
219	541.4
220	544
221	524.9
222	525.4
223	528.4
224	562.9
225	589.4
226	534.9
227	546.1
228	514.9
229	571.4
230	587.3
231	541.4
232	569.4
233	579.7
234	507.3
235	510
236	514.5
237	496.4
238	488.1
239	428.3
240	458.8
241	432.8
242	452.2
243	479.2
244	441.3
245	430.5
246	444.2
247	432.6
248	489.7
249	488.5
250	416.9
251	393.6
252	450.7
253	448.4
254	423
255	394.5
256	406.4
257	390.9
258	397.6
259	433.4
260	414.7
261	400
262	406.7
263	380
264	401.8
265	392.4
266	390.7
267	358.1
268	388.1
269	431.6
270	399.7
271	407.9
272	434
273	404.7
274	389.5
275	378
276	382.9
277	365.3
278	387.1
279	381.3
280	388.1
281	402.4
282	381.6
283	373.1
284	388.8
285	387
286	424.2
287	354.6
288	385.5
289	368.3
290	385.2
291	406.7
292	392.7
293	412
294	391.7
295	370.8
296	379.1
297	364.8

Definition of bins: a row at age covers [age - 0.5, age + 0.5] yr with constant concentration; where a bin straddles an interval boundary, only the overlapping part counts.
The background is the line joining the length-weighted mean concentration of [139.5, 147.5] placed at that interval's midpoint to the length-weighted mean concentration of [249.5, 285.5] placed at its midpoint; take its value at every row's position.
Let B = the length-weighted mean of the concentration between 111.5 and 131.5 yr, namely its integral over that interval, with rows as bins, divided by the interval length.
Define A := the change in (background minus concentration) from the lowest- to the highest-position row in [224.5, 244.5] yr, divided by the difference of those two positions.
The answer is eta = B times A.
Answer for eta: 3964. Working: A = 7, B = 557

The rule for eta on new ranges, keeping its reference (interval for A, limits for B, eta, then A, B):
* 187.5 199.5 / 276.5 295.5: -285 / -1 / 387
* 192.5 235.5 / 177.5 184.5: 336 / 1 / 514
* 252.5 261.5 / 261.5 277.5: 2121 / 5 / 394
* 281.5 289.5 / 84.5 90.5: 508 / 1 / 414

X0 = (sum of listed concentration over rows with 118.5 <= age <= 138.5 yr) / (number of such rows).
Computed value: 538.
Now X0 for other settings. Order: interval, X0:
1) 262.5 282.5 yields 392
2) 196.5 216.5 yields 467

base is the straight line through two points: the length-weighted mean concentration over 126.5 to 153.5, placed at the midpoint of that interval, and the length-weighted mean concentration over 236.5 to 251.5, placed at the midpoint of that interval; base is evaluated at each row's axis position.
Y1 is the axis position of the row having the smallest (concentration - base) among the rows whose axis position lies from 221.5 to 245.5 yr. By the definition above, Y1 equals 239 yr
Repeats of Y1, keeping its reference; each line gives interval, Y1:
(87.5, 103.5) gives 89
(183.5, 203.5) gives 190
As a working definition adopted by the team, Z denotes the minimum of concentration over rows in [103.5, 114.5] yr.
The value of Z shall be 442.6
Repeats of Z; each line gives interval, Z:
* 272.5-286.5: 365.3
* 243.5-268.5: 358.1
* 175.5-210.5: 361.4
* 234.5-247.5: 428.3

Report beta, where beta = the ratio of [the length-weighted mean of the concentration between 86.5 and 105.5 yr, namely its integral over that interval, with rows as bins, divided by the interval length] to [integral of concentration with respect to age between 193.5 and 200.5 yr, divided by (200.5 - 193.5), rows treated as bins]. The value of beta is 0.84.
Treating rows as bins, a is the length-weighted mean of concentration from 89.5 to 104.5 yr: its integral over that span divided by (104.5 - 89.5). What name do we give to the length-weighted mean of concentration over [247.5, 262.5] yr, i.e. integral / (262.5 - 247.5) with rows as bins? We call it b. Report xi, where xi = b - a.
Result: -35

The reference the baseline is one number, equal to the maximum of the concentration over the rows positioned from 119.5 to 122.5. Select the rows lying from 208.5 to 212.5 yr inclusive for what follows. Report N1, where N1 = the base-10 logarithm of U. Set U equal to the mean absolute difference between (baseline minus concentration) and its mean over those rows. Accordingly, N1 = 1.5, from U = 33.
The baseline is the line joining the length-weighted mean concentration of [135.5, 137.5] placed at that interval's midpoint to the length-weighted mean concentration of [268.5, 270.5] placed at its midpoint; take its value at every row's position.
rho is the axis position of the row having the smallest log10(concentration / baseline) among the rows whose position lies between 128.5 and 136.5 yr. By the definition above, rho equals 136 yr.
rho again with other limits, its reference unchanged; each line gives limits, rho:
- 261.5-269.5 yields 267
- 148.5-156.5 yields 156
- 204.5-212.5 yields 212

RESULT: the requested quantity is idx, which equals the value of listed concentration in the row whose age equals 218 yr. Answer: 499.2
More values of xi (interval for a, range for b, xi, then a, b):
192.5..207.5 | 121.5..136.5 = 18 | 530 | 548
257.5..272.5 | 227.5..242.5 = 108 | 402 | 510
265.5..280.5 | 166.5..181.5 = 130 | 392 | 522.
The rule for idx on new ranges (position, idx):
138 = 441.1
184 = 537.2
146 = 517.9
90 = 462.6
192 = 520.6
